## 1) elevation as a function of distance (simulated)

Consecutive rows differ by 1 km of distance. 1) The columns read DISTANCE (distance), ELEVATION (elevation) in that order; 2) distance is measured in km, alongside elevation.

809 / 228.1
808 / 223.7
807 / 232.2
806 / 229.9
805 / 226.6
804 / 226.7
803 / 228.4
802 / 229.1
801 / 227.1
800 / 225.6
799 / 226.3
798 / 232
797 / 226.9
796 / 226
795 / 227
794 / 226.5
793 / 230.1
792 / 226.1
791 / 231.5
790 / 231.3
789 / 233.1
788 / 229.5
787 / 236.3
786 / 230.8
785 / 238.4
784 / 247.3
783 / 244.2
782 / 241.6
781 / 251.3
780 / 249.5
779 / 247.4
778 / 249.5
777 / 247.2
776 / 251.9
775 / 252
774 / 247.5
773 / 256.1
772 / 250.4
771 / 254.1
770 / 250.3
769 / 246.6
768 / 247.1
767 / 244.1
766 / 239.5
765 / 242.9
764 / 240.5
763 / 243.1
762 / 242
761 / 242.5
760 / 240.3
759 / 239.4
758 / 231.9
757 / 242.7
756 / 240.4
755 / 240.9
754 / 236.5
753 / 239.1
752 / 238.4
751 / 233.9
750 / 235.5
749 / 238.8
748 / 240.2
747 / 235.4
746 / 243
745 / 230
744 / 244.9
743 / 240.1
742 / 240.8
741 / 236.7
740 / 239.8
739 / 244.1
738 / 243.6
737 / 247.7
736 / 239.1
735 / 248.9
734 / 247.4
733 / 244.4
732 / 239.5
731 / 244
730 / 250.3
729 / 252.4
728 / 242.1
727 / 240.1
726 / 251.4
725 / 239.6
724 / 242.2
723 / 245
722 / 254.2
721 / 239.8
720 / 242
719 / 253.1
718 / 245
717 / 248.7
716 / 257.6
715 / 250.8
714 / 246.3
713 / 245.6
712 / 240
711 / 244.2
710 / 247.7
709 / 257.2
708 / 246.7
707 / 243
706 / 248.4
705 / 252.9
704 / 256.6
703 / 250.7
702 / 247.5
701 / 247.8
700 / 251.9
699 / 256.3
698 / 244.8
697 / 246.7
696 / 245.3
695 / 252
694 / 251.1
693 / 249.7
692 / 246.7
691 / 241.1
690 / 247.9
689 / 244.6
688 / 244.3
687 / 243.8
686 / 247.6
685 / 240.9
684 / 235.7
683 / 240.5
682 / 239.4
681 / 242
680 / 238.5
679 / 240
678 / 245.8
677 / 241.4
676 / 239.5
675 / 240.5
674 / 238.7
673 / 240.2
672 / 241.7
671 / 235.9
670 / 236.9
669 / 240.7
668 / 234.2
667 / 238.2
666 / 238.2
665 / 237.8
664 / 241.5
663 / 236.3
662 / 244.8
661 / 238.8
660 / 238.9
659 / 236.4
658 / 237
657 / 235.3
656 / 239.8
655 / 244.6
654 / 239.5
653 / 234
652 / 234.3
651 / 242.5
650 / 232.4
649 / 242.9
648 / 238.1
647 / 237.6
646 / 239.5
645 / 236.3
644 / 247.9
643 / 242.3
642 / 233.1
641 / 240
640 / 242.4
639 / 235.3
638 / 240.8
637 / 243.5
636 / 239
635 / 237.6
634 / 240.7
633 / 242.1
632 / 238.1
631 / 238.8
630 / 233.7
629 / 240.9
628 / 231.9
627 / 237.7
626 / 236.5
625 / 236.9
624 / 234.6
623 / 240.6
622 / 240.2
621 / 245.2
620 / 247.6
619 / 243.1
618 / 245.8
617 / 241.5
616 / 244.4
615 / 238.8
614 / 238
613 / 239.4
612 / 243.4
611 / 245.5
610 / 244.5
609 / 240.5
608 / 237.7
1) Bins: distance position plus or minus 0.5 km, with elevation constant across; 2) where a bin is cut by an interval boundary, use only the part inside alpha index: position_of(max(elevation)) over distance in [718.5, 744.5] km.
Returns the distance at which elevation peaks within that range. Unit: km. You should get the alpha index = 722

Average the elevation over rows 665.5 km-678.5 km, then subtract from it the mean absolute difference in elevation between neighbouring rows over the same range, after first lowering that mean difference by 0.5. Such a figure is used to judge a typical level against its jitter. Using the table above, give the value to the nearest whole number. 237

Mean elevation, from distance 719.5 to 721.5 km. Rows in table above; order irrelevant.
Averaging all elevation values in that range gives 241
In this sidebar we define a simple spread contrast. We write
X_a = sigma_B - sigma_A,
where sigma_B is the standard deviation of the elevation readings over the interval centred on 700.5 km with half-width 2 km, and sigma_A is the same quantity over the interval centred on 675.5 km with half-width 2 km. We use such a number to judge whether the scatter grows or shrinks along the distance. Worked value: 3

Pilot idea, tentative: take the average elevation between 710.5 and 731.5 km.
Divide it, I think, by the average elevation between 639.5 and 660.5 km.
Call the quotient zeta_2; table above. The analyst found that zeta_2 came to 1.03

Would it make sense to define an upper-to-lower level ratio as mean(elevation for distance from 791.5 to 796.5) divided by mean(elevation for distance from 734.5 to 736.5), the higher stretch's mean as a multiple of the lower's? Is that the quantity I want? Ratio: 0.93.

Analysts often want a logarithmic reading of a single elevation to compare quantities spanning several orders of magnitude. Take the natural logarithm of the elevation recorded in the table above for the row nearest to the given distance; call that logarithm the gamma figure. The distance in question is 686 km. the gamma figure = 5.51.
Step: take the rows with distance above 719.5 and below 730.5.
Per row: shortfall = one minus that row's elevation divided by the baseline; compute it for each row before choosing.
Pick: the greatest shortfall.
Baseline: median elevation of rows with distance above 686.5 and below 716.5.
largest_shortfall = 0.03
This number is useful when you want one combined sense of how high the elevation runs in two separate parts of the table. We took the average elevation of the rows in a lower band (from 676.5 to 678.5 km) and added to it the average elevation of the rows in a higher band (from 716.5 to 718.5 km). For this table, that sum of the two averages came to 490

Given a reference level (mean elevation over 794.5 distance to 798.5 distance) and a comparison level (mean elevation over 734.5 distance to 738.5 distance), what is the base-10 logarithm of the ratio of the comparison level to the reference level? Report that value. 0.031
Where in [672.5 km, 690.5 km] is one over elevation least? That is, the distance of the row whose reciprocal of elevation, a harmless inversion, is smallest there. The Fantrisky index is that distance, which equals 690 km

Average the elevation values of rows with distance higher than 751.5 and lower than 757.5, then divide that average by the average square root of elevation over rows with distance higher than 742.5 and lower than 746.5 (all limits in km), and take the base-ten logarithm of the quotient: 1.19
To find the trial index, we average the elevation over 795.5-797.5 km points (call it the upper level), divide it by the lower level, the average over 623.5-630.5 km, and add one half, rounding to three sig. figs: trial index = 1.46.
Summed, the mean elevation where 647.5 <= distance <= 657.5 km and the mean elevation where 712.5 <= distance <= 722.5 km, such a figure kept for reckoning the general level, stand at 487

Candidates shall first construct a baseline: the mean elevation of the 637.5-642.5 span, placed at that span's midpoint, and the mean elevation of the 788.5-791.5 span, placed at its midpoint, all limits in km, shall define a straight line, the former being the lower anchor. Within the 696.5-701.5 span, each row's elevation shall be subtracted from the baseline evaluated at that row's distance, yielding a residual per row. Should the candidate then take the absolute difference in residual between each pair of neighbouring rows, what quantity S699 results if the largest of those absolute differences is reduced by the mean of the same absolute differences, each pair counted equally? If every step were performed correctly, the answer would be 6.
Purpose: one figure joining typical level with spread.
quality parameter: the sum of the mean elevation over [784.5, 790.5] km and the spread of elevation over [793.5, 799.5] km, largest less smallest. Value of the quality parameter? 239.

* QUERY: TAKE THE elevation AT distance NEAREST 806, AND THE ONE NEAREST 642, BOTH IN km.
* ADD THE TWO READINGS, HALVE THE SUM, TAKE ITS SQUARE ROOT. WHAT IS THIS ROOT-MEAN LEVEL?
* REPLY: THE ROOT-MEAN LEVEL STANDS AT 15.2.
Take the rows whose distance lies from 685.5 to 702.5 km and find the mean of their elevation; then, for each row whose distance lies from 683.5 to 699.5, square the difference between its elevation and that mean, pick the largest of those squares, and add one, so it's 142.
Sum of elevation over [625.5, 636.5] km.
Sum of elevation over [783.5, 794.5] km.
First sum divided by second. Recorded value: 1.02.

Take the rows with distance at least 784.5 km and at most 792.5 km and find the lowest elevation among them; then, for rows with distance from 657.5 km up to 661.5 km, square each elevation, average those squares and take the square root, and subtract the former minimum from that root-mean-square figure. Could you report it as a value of 12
